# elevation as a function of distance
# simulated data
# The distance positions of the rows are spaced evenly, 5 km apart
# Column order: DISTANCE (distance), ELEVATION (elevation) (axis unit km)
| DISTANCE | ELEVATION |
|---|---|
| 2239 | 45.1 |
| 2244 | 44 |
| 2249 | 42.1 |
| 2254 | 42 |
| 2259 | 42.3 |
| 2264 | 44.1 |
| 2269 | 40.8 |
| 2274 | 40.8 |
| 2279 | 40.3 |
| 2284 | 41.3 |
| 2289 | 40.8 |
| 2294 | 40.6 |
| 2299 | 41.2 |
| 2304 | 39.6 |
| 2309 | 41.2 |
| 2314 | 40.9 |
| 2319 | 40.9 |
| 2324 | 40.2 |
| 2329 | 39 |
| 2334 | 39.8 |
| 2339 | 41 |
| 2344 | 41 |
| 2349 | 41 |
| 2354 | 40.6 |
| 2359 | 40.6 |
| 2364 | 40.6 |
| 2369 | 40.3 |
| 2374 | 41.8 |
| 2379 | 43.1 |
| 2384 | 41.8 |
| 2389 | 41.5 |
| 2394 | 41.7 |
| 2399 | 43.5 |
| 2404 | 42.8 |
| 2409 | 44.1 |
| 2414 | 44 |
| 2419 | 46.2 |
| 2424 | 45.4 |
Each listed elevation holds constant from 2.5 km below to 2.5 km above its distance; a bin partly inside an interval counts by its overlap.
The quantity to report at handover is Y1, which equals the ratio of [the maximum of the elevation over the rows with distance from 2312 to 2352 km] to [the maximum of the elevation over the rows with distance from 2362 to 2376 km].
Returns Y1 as 0.98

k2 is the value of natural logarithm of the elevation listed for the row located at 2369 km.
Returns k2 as 3.70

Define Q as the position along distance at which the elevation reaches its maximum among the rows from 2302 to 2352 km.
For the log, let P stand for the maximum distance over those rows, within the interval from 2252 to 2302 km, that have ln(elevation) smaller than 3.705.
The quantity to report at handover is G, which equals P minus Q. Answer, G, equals -15 km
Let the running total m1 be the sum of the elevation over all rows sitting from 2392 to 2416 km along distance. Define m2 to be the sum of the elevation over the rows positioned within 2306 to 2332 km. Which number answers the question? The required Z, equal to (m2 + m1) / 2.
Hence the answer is 209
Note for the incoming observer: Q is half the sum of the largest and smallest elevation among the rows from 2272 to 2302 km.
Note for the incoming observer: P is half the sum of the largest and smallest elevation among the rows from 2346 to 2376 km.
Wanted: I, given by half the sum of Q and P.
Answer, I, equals 40.9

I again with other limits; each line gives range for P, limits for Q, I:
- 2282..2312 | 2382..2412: 41.6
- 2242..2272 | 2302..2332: 41.3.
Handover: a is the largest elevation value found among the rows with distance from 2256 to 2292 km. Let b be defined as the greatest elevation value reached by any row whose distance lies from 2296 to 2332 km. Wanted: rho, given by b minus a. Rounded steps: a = 44.1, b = 41.2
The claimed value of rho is -2.9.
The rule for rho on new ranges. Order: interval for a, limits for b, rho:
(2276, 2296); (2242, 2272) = 2.8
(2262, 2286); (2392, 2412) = 0.0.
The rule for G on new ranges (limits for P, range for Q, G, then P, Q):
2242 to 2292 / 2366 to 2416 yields -130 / 2279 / 2409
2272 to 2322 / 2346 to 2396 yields -75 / 2304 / 2379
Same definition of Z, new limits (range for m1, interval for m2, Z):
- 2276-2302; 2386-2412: 209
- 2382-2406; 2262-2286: 209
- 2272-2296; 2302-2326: 203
